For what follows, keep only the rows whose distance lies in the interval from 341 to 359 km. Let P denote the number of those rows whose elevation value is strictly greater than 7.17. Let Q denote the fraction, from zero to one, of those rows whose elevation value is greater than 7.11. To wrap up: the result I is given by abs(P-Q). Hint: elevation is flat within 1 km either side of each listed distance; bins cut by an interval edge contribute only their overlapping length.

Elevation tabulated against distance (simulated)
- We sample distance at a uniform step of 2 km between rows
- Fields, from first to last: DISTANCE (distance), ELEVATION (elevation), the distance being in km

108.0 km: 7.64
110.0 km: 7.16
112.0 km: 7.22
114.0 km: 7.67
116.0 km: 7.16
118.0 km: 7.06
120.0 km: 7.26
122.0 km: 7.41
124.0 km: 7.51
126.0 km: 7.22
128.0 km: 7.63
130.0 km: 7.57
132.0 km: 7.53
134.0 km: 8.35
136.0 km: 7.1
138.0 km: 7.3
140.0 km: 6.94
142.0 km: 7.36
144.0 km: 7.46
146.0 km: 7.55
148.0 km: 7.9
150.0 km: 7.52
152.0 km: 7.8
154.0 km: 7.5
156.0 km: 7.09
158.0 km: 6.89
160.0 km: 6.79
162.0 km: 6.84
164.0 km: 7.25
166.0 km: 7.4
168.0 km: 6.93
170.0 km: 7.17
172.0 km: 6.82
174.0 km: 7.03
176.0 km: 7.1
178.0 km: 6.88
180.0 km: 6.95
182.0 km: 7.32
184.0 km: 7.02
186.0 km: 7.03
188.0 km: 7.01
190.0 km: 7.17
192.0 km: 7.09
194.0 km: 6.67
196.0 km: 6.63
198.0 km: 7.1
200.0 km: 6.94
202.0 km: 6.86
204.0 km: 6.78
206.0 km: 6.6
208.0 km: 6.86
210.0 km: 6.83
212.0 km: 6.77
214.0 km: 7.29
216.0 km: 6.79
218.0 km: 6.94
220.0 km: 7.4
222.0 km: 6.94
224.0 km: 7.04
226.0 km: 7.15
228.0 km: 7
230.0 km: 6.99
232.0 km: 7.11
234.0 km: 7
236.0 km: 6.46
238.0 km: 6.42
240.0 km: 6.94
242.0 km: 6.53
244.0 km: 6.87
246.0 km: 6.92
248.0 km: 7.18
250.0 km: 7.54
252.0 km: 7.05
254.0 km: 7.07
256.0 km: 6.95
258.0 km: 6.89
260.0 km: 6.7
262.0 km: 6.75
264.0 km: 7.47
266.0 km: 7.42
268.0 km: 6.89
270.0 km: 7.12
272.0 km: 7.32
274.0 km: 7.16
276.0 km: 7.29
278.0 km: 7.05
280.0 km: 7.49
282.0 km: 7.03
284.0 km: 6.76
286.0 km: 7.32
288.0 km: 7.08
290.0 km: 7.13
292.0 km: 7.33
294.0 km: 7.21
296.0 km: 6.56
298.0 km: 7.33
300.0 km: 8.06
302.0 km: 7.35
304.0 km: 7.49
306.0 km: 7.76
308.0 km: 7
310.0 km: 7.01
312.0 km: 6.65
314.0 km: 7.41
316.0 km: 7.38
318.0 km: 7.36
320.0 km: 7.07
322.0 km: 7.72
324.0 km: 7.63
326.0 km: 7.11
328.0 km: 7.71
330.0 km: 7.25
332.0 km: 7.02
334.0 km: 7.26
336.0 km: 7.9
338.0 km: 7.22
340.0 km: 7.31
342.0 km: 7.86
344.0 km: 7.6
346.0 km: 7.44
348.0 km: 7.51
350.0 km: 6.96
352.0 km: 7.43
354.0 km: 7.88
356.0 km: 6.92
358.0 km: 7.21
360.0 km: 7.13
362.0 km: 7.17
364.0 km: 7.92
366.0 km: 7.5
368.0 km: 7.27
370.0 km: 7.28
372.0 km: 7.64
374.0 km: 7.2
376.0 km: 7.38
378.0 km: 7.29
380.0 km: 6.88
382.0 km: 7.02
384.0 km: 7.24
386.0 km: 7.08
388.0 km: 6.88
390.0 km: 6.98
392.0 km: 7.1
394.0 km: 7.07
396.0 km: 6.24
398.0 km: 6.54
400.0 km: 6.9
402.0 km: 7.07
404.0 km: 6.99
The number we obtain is 6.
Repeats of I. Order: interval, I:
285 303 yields 5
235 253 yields 2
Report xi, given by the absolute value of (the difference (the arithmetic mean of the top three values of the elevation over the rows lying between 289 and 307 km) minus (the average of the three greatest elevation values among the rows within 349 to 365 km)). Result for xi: 0.03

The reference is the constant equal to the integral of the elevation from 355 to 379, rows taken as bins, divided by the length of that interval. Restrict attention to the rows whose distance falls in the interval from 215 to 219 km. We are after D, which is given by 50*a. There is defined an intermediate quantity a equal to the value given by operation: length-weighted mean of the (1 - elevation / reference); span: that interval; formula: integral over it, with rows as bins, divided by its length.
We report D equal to 3.1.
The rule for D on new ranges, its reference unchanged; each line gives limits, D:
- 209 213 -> 3.6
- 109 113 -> 0.9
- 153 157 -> 0.2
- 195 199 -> 3.1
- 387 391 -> 2.7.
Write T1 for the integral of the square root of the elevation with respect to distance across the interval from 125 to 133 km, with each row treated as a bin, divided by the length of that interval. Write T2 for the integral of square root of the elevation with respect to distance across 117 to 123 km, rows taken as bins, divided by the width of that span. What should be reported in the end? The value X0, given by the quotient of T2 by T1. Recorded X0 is 0.984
